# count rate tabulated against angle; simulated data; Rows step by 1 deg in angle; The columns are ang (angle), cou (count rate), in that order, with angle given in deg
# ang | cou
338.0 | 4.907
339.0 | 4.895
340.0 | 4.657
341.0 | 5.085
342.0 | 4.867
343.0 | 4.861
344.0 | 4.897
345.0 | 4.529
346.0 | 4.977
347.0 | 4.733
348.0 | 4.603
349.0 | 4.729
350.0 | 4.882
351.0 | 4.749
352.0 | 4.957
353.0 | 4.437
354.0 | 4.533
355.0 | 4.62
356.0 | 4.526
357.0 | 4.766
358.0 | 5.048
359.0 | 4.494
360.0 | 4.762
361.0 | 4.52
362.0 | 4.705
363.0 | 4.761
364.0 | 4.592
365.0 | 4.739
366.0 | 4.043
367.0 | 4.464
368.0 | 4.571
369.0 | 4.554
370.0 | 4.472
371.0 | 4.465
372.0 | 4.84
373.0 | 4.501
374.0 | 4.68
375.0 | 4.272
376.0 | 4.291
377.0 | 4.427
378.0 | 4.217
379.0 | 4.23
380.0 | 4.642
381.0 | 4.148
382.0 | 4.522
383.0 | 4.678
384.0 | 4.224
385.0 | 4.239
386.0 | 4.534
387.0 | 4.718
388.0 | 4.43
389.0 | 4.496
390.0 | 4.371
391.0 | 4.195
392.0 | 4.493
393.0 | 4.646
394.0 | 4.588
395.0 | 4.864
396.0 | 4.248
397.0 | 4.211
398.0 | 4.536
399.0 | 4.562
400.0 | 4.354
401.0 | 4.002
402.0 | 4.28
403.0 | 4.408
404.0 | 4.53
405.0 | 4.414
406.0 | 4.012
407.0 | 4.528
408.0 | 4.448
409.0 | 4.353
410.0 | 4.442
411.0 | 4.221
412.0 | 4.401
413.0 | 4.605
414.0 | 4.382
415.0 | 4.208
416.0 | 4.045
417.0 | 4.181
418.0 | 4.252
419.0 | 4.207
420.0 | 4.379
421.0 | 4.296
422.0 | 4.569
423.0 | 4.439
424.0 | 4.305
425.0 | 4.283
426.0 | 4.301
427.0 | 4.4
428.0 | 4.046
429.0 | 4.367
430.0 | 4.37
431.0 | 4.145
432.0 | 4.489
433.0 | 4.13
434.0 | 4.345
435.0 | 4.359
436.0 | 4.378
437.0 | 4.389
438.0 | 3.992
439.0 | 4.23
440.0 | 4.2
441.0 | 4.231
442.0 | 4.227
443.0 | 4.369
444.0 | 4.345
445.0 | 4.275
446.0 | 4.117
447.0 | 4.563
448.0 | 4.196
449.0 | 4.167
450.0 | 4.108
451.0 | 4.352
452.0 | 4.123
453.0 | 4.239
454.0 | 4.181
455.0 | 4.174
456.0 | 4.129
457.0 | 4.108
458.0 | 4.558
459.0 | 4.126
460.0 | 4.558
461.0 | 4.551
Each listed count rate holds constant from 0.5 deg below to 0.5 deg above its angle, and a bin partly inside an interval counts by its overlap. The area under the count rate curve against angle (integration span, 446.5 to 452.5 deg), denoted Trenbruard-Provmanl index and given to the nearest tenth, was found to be 25.5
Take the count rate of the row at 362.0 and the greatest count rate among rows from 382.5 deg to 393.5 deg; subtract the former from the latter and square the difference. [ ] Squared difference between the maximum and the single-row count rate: 0.000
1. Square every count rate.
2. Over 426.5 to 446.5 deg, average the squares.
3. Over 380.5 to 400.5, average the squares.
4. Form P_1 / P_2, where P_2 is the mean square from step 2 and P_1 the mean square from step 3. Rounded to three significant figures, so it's 1.09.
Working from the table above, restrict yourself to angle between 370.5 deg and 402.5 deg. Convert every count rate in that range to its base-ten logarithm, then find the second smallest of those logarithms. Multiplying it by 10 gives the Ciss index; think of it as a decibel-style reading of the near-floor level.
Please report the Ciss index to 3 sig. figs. 6.18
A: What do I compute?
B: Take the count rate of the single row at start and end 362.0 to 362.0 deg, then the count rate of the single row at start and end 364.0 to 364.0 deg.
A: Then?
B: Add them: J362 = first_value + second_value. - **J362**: 9.3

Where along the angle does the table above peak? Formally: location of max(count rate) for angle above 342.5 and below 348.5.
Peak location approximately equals 346.0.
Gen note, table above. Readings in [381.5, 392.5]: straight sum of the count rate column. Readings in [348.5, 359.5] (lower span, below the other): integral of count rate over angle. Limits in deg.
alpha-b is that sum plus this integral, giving 101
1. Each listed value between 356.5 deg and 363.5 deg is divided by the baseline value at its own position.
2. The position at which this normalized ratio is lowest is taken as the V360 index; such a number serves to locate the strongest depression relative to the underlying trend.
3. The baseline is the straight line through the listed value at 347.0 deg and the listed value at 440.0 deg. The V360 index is 359.0 deg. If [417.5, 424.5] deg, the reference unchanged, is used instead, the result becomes 419.0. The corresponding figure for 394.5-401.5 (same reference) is 401.0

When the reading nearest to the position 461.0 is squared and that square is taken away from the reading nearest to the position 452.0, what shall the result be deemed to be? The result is -16.6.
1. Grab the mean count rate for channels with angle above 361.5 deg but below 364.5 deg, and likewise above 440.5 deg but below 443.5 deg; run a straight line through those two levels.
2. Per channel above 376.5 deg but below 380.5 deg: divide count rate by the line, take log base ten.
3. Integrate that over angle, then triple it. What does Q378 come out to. -0.27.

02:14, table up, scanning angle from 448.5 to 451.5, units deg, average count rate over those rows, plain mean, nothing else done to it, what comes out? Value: 4.21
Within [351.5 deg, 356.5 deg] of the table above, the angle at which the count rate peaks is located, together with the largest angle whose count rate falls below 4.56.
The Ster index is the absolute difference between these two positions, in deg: 4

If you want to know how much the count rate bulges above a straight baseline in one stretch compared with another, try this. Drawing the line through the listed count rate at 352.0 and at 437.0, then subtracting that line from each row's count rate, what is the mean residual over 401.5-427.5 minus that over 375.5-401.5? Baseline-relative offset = 0.098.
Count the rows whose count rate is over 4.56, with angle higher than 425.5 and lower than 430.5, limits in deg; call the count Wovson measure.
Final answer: 0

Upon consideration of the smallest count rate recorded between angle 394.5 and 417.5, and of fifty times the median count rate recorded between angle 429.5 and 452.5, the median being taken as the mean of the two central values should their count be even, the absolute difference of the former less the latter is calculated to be 208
